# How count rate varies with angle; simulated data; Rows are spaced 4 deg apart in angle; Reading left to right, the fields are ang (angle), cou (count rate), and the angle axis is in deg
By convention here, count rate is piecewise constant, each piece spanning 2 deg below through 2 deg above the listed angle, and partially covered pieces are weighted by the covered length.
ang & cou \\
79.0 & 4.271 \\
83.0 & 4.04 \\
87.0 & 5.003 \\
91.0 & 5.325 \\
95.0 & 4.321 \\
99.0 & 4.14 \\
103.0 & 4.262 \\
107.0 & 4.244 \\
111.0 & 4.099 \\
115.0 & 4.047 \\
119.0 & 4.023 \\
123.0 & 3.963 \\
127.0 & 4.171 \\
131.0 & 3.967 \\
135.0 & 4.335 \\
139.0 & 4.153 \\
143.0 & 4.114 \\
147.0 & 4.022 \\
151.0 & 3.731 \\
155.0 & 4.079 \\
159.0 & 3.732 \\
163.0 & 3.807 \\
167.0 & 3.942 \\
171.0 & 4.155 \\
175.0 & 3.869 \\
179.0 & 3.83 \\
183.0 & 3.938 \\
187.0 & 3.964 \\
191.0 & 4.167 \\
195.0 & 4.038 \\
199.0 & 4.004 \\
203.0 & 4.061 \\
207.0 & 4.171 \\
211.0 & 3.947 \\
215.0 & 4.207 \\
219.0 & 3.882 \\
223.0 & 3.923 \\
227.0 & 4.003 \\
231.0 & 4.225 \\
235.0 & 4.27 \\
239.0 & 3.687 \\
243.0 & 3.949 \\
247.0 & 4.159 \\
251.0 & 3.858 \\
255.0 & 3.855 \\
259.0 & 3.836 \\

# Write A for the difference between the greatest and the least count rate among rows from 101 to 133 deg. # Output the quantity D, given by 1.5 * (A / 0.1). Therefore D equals 4.5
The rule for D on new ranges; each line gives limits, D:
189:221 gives 4.9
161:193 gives 5.4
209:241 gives 8.7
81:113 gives 19.3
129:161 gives 9.1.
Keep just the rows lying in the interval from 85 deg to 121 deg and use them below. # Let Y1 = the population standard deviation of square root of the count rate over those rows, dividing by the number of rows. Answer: 0.101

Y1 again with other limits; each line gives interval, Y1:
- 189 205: 0.015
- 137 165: 0.043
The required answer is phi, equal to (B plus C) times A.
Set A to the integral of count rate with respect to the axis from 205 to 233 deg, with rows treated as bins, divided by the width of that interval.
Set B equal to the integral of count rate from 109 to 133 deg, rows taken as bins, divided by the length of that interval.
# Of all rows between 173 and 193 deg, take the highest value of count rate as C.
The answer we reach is 33.27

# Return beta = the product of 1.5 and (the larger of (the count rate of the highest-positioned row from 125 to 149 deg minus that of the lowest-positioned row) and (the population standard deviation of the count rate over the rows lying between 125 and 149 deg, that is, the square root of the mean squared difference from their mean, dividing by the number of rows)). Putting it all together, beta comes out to 0.18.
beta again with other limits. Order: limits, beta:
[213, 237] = 0.23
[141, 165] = 0.24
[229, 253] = 0.32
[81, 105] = 0.71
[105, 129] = 0.14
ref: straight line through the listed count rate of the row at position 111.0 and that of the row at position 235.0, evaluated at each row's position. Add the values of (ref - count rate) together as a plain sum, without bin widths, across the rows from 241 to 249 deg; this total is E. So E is 0.46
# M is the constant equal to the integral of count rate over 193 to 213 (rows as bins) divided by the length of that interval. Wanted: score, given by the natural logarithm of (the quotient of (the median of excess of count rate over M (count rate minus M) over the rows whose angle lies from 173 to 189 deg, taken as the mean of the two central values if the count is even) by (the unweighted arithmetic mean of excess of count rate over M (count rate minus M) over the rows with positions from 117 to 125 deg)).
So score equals 1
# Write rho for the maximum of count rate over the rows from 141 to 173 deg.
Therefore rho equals 4.155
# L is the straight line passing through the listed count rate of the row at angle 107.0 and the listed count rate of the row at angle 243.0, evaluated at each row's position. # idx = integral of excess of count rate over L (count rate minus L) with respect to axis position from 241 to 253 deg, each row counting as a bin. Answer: 0.6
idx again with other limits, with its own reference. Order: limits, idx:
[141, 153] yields -2.4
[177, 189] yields -2.0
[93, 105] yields -0.2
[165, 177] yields -1.4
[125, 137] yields -0.4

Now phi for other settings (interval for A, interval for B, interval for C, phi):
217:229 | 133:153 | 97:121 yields 32.80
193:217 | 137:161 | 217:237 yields 33.56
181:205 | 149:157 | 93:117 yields 33.14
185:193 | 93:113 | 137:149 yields 34.01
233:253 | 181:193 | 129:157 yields 33.30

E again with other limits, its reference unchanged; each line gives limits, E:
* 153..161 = 0.51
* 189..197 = 0.22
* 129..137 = -0.04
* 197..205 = 0.38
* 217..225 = 0.70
